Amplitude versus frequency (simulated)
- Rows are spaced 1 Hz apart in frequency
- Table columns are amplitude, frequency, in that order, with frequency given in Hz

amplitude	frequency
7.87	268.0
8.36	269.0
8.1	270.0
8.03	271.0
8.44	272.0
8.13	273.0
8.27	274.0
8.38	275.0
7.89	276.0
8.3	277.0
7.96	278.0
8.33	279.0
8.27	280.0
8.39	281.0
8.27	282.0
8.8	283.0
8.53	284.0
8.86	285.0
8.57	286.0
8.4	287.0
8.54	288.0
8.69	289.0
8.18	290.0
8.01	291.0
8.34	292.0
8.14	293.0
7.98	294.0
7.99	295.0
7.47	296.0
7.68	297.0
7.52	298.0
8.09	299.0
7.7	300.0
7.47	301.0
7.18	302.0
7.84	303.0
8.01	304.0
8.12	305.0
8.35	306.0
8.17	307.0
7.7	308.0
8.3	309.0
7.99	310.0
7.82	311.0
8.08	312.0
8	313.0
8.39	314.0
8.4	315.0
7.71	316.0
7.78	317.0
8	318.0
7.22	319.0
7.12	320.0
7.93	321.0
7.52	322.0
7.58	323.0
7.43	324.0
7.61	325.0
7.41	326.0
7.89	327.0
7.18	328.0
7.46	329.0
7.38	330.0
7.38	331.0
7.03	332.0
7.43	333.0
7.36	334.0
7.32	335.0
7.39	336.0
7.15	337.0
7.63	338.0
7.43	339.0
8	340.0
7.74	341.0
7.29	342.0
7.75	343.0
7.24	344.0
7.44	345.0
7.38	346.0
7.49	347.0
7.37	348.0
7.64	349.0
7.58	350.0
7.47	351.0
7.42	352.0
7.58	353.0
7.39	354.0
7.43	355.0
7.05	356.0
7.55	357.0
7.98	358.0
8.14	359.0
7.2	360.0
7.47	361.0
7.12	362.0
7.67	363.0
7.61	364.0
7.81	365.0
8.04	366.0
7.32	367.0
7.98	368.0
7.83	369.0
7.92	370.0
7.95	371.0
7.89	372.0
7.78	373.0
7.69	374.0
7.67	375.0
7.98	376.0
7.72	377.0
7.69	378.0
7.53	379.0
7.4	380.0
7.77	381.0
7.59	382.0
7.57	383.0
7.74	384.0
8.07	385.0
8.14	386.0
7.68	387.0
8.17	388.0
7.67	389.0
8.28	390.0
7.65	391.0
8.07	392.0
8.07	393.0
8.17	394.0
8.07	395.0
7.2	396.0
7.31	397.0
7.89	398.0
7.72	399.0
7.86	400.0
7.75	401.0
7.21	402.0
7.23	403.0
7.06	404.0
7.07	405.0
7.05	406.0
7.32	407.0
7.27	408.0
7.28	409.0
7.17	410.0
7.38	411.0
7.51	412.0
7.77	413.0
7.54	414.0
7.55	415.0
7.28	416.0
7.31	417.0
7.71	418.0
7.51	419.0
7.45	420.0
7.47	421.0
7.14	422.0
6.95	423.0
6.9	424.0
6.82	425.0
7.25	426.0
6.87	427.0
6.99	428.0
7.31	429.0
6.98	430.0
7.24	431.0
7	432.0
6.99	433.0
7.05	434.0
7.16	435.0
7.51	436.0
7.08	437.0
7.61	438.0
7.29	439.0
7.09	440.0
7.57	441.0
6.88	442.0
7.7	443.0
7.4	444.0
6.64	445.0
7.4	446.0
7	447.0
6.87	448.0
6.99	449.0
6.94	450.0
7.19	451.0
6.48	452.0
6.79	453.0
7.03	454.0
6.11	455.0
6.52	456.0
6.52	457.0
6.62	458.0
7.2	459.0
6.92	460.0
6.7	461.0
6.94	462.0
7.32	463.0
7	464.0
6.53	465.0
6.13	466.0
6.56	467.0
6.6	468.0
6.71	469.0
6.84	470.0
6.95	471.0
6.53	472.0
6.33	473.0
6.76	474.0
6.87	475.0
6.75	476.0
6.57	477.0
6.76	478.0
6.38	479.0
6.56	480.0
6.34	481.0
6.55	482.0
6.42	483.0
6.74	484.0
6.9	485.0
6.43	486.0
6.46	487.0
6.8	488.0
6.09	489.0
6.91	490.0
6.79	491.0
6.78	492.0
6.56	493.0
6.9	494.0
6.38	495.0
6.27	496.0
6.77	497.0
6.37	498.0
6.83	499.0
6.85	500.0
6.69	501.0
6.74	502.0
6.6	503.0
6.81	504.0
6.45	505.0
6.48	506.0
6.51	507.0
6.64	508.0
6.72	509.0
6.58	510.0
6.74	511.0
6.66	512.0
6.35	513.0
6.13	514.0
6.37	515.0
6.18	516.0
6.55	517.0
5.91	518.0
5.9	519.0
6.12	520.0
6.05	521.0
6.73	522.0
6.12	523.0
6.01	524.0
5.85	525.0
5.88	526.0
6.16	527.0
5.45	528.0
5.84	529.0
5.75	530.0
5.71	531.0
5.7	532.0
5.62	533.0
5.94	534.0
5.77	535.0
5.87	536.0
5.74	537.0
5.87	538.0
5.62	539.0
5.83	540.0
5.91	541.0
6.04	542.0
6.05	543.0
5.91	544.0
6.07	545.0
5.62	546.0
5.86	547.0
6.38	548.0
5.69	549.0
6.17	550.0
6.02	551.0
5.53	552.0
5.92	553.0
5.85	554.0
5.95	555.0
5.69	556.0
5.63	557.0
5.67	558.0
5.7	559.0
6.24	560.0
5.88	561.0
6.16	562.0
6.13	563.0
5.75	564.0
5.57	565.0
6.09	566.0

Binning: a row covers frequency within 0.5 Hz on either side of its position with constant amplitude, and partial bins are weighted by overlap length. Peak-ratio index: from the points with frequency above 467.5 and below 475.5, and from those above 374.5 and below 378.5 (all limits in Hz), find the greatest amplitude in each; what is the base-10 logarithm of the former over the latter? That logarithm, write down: -0.0600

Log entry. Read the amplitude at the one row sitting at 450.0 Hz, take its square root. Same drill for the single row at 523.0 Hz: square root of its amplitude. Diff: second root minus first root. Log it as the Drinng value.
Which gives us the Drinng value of -0.16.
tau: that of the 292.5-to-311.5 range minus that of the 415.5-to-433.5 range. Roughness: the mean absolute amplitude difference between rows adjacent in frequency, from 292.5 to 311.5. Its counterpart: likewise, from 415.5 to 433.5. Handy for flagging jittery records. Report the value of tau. 0.10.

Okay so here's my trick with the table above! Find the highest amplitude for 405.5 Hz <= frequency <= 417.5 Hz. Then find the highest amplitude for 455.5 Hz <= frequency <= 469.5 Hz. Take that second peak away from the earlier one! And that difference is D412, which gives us 0.45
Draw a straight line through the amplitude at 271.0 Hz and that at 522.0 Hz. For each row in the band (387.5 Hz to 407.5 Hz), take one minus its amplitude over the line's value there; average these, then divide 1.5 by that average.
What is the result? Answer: -42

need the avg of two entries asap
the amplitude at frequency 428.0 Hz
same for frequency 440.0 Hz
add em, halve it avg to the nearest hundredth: 7.04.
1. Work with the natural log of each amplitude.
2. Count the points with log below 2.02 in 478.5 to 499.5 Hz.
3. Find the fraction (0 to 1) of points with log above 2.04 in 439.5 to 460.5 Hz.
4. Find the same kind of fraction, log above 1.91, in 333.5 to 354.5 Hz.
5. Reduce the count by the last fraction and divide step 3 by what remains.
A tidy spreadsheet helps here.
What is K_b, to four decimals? 0.0024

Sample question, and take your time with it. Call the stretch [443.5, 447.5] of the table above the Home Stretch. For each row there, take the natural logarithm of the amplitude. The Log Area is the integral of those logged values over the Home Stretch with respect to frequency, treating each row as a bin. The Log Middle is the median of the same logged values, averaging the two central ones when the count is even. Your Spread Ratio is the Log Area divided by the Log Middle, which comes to 3.97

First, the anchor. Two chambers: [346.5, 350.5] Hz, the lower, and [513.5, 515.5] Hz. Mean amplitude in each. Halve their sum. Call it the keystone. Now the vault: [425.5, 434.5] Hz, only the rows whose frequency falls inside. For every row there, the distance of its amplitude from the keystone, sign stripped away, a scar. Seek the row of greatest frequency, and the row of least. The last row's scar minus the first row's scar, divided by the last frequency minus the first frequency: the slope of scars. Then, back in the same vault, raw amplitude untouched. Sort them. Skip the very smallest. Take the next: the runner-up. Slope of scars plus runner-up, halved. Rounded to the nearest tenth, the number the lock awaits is 3.5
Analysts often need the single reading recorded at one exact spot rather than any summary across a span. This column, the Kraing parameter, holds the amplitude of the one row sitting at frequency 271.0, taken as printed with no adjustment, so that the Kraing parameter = 8.03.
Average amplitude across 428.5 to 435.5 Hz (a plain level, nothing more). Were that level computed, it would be 7.1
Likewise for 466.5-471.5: 6.7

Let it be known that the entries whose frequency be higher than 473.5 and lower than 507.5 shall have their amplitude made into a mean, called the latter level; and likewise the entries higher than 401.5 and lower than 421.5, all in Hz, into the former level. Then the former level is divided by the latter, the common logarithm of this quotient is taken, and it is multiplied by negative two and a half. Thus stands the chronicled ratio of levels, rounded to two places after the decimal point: -0.11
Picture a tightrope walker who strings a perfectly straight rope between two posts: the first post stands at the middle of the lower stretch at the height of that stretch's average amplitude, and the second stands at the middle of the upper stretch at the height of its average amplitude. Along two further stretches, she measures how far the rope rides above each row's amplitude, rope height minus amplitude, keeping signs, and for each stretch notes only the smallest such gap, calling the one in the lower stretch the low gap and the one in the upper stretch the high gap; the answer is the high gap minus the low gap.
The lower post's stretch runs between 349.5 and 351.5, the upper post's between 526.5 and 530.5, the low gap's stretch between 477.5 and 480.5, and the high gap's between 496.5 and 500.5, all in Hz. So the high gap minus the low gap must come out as -0.3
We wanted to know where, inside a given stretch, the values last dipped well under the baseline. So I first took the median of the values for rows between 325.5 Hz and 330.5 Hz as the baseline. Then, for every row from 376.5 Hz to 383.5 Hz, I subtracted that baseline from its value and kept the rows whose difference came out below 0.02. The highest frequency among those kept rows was 380.0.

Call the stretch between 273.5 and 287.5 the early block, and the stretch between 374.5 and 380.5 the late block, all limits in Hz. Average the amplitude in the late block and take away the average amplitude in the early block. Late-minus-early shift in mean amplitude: -0.71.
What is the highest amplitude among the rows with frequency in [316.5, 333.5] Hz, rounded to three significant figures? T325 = 8.00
